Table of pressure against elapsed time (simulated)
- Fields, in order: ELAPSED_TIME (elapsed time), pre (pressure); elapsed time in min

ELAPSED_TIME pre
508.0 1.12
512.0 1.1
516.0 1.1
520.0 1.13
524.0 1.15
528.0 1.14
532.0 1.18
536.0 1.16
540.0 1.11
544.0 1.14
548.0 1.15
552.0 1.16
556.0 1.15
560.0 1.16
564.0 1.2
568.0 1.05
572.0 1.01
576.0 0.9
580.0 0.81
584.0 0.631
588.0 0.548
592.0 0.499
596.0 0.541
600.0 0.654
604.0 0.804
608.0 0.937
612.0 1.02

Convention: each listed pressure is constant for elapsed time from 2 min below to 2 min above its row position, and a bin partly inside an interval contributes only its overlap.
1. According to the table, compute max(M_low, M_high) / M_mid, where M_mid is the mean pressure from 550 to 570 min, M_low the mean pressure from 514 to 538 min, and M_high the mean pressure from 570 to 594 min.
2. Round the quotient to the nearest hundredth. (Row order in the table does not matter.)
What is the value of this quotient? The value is 1.00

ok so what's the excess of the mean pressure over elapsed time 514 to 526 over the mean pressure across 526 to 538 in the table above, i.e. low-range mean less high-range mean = 0.0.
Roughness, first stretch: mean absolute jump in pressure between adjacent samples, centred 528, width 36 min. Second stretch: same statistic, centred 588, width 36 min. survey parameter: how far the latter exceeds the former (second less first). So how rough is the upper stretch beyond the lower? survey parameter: 0.077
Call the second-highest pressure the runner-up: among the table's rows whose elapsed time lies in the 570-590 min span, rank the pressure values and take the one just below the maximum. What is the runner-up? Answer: 0.9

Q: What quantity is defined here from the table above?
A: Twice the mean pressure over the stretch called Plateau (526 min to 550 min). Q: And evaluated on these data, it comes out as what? 2.29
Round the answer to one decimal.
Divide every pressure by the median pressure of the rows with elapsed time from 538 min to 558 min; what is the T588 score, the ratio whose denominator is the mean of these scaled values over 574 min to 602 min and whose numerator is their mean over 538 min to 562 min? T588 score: 1.7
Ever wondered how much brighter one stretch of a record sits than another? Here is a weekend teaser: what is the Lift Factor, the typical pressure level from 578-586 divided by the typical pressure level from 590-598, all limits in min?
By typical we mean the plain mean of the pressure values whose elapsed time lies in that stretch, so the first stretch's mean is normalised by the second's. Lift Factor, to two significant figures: 1.4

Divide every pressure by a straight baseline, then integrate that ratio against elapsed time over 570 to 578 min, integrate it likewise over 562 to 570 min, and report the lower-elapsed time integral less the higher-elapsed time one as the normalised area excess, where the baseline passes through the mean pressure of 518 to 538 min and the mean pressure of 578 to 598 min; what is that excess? 0.7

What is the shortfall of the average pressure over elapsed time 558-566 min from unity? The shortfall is -0.18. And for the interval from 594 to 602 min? 0.40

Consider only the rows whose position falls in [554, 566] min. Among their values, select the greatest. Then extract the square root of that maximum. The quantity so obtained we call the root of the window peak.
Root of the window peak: 1.10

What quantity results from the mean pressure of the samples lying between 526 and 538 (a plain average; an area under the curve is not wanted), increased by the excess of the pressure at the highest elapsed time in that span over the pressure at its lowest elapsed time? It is 1.2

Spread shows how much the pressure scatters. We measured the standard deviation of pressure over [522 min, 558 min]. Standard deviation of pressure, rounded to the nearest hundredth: 0.02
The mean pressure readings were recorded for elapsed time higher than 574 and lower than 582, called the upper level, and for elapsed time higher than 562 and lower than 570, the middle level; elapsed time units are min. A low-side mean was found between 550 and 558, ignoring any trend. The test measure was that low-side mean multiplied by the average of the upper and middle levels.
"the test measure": 1.14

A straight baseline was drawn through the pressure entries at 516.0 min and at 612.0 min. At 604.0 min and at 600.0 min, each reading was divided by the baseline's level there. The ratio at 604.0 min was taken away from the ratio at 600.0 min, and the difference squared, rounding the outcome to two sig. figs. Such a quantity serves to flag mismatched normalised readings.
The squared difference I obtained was 0.022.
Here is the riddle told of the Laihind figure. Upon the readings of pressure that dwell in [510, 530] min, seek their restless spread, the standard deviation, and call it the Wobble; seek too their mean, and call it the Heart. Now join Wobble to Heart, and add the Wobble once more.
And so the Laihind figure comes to 1.17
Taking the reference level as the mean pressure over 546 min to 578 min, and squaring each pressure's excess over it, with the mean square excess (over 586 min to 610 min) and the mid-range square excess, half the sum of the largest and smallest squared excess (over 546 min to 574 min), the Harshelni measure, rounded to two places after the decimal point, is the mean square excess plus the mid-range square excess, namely 0.22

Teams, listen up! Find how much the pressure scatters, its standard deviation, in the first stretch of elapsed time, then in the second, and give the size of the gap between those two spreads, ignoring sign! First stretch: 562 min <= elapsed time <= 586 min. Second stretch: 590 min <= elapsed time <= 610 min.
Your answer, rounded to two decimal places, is 0.02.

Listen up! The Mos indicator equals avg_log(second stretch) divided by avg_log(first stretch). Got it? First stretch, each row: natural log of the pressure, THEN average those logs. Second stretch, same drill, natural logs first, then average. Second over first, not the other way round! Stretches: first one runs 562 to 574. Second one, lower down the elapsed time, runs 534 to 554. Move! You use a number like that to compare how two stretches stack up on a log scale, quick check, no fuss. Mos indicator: 1.67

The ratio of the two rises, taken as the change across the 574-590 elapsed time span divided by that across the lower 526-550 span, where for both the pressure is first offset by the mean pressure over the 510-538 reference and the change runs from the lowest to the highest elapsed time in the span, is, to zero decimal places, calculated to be -35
